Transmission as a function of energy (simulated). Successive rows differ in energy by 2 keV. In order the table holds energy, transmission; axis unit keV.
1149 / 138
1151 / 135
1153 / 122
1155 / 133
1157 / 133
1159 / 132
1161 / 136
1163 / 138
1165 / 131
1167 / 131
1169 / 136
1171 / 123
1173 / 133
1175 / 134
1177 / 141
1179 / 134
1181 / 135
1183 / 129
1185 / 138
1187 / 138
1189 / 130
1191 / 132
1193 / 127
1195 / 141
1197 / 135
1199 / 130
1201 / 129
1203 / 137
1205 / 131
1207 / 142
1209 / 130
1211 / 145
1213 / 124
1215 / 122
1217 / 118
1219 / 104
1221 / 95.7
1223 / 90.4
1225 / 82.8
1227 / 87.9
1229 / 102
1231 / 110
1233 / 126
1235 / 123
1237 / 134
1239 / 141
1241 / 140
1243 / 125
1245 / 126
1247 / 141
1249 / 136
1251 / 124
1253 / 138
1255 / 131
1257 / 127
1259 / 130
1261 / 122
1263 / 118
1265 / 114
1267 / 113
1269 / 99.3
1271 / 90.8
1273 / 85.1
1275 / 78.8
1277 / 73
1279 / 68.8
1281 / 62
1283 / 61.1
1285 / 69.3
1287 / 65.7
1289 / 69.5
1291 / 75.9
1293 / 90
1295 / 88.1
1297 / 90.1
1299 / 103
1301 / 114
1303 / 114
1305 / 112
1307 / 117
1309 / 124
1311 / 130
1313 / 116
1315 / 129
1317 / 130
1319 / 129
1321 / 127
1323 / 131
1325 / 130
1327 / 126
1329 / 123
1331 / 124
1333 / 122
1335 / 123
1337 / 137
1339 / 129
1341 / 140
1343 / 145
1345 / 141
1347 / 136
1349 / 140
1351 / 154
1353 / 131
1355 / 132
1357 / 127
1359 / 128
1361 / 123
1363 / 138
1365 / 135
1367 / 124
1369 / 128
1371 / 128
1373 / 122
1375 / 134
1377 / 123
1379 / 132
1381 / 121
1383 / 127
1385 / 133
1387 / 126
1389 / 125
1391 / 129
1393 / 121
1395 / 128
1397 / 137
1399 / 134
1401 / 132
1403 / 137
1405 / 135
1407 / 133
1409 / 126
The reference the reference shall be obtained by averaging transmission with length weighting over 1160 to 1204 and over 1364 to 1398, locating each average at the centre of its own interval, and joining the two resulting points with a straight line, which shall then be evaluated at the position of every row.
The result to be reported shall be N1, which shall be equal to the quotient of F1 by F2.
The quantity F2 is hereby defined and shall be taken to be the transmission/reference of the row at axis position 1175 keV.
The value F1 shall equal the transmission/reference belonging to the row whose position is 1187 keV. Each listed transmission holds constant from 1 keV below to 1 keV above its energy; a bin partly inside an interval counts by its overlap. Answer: 1.03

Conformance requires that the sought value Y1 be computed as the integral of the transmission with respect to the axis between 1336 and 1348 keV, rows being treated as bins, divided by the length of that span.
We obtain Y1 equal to 138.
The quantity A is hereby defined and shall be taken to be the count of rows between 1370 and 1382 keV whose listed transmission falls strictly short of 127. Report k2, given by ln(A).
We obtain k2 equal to 1.1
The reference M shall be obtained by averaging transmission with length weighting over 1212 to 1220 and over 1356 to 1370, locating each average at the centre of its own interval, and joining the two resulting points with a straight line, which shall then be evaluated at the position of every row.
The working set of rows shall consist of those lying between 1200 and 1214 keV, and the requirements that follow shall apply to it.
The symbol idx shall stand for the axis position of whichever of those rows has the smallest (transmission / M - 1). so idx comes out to 1213 keV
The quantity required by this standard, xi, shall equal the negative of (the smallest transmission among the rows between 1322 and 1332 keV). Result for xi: -123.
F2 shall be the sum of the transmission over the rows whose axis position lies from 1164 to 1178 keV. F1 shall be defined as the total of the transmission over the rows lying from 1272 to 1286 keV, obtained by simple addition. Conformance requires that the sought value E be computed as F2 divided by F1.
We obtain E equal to 1.9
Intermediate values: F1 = 498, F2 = 929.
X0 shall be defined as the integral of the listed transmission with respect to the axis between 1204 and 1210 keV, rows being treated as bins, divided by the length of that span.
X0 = 134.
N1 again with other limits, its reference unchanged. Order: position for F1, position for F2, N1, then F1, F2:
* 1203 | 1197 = 1.02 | 1.03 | 1.01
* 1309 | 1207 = 0.89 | 0.95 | 1.07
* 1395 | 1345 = 0.92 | 1.00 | 1.09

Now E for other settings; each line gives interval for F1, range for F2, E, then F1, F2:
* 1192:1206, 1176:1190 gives 1.0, 930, 945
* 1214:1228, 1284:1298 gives 0.8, 701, 549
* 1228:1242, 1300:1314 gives 0.9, 876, 827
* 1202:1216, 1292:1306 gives 0.8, 931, 711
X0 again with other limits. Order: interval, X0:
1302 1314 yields 119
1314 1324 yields 129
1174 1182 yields 136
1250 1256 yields 131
